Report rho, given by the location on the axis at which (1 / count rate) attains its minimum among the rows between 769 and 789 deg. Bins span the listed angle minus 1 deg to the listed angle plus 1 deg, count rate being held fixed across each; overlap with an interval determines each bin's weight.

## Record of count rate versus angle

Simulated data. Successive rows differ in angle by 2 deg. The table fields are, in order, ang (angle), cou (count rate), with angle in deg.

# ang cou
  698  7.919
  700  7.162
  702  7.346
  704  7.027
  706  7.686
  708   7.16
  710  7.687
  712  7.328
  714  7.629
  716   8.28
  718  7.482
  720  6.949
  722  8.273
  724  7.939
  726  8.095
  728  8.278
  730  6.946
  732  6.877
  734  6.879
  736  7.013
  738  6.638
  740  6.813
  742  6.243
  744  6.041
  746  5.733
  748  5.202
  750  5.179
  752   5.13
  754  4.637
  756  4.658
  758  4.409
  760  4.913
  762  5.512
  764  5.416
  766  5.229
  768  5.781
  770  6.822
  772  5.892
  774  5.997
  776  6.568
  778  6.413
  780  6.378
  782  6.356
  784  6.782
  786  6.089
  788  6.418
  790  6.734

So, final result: 770 deg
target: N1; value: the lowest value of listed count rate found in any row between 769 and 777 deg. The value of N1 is 5.892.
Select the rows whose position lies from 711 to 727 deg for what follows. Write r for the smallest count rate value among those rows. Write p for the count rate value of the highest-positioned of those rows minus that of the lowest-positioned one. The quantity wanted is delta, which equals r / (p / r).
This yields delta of 63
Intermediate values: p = 0.8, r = 6.949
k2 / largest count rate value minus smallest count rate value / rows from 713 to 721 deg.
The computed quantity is 1.3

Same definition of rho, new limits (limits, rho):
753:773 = 770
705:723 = 716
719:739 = 728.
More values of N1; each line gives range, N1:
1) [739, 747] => 5.733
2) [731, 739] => 6.638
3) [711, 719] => 7.328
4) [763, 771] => 5.229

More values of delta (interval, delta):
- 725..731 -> -42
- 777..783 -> -709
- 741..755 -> -13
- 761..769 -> 102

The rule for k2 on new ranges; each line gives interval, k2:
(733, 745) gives 1.0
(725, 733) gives 1.4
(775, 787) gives 0.7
